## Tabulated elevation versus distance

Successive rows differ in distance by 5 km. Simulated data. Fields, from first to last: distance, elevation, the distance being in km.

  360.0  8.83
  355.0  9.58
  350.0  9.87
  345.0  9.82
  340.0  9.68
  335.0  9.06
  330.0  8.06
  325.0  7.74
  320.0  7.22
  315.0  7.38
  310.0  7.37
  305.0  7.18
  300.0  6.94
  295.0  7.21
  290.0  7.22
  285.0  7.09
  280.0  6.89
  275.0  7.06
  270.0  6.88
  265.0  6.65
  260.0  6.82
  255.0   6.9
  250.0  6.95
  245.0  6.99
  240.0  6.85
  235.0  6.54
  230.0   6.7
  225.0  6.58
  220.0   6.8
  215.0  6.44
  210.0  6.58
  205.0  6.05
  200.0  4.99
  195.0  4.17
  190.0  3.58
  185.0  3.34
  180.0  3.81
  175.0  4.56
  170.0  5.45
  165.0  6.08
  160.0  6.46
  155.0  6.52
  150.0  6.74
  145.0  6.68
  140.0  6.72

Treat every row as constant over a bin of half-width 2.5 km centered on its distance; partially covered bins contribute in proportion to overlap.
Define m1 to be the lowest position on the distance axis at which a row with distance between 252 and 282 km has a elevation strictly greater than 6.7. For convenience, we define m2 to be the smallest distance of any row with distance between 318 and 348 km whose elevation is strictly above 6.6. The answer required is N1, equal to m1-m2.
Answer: -65 km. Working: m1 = 255.0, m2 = 320.0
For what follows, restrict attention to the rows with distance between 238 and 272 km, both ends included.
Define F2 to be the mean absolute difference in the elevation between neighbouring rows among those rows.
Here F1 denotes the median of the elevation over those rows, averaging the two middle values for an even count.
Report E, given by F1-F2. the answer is 6.8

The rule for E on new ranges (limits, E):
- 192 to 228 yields 5.9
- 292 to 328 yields 7.0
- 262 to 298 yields 6.9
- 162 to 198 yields 3.6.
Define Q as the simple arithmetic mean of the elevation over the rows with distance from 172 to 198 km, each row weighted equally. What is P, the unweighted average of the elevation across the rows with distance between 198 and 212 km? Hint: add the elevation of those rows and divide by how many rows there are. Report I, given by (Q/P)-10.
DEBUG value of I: -9.34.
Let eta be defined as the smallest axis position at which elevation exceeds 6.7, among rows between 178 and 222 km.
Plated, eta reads 220.0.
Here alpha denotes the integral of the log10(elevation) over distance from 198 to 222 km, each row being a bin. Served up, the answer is 19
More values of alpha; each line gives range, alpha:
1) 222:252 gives 25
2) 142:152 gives 8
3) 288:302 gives 12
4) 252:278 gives 22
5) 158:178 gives 15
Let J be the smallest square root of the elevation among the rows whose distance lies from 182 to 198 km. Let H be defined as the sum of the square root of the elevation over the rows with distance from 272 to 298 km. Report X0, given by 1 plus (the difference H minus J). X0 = 12.5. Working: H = 13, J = 1.83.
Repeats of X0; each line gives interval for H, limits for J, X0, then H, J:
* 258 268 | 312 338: 3.5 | 5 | 2.69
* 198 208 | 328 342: 2.9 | 5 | 2.84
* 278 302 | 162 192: 12.5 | 13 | 1.83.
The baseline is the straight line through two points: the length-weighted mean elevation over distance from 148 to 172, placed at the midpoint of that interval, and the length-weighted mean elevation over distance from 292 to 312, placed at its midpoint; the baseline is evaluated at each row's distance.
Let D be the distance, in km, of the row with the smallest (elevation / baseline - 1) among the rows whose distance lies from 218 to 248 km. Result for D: 235.0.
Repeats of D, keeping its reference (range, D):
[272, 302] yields 300.0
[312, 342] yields 320.0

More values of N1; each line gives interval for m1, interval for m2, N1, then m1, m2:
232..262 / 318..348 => -80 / 240.0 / 320.0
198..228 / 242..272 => -25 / 220.0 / 245.0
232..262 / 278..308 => -40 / 240.0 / 280.0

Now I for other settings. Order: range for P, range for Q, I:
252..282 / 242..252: -8.98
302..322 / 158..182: -9.28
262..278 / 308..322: -8.93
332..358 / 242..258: -9.28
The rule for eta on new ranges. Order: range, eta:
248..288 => 250.0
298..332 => 300.0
